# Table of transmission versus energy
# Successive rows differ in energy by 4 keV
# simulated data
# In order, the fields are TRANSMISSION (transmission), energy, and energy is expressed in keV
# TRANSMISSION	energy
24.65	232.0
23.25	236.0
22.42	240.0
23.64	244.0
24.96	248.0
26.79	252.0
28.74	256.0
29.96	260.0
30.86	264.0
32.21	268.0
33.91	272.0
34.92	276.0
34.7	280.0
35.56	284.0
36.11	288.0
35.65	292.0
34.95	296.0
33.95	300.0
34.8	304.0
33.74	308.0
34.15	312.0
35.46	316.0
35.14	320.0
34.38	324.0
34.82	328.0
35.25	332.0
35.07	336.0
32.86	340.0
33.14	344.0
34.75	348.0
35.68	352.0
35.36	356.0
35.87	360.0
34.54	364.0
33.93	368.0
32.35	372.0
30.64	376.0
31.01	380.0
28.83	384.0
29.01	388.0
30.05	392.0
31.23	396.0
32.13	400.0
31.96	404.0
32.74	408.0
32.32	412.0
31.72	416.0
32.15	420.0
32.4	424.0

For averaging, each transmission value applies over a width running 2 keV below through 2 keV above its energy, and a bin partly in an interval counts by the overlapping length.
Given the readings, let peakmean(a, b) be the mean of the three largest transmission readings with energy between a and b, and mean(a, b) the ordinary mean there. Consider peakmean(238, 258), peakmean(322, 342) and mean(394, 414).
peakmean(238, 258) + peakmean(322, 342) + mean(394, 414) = 94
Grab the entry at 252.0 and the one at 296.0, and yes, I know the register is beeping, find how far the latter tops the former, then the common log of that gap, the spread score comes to 0.91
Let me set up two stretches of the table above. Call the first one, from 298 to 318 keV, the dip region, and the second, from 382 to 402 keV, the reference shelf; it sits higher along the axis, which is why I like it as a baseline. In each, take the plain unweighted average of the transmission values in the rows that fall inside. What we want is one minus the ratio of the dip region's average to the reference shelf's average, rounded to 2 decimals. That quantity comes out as -0.14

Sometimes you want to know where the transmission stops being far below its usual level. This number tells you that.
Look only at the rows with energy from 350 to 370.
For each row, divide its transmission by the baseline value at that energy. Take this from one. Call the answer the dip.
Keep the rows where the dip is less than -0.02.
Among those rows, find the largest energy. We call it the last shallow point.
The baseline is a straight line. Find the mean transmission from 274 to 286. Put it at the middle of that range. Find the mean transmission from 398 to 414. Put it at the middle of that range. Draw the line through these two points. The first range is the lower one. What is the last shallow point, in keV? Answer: 368.0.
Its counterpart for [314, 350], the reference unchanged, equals 348.0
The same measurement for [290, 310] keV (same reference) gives 292.0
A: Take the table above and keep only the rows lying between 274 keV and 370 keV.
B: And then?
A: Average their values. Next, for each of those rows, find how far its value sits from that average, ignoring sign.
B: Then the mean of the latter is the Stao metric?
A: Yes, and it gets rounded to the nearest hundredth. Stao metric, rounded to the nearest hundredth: 0.64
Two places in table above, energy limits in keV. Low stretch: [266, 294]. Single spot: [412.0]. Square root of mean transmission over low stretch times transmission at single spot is 33.5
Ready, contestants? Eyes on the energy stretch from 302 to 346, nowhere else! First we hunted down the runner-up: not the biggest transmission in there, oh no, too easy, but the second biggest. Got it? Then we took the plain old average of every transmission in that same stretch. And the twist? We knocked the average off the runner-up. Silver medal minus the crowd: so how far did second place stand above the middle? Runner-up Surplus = 0.81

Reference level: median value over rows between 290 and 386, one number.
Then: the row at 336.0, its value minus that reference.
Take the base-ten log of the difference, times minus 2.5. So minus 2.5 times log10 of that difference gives 0.93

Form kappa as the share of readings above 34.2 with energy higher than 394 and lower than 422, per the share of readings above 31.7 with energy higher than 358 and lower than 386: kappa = 0.0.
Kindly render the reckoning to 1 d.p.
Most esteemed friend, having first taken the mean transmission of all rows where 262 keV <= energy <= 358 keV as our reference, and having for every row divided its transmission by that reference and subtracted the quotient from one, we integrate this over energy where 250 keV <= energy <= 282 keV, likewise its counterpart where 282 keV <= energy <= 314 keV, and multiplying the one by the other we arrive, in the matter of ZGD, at -1.0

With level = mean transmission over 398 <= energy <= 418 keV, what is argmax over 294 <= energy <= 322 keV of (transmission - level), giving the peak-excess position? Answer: 316.0 keV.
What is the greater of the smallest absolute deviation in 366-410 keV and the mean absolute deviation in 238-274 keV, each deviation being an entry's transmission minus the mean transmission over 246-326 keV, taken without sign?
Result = 5.1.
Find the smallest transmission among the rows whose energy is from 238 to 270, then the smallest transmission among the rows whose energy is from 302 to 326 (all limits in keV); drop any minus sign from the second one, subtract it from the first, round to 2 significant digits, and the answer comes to -11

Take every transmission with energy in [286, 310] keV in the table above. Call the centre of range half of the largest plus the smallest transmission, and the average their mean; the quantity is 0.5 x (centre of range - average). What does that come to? 0.03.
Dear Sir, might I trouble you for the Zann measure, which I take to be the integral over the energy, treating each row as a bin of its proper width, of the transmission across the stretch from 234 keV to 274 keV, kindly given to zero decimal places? 1107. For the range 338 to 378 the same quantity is 1356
